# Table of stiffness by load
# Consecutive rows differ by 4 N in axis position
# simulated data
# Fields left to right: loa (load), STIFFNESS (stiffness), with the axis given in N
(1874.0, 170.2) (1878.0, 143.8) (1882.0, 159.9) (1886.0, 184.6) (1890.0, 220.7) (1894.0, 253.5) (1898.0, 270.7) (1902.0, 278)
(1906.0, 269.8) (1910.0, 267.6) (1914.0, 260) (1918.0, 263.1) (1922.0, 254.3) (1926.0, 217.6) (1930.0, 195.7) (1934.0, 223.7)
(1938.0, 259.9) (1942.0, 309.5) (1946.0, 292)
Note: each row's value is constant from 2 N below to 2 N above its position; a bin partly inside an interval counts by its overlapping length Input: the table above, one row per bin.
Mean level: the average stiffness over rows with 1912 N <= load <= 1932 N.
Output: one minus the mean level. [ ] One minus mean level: -237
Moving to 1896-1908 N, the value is -272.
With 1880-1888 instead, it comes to -171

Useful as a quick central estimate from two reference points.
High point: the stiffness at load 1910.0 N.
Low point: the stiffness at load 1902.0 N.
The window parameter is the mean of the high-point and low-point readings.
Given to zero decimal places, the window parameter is 273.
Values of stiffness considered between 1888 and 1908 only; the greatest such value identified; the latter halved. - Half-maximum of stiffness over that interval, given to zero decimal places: 139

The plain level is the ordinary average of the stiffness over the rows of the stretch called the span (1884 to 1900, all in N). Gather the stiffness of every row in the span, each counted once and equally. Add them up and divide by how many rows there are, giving 232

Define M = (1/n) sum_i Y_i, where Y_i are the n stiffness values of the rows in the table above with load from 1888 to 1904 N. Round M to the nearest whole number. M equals 256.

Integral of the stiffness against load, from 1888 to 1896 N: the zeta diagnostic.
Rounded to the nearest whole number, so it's 1897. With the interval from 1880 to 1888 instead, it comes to 1378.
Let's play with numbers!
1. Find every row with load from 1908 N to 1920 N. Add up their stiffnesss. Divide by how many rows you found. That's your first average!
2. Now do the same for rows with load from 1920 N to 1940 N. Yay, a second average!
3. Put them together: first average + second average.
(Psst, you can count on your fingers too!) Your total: 494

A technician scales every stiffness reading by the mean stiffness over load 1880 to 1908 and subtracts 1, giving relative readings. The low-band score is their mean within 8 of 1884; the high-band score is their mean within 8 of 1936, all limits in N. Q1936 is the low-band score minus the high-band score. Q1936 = -0.299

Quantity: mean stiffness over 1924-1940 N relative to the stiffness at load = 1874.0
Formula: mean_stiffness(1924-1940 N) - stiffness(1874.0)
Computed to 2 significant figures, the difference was 54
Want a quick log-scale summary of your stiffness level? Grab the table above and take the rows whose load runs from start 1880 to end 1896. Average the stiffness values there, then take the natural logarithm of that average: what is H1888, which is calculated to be 5.32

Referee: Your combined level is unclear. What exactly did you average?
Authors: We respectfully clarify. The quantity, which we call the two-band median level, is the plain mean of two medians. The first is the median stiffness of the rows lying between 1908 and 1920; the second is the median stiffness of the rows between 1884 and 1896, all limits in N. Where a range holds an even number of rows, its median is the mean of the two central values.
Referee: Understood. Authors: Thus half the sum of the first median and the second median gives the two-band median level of 242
